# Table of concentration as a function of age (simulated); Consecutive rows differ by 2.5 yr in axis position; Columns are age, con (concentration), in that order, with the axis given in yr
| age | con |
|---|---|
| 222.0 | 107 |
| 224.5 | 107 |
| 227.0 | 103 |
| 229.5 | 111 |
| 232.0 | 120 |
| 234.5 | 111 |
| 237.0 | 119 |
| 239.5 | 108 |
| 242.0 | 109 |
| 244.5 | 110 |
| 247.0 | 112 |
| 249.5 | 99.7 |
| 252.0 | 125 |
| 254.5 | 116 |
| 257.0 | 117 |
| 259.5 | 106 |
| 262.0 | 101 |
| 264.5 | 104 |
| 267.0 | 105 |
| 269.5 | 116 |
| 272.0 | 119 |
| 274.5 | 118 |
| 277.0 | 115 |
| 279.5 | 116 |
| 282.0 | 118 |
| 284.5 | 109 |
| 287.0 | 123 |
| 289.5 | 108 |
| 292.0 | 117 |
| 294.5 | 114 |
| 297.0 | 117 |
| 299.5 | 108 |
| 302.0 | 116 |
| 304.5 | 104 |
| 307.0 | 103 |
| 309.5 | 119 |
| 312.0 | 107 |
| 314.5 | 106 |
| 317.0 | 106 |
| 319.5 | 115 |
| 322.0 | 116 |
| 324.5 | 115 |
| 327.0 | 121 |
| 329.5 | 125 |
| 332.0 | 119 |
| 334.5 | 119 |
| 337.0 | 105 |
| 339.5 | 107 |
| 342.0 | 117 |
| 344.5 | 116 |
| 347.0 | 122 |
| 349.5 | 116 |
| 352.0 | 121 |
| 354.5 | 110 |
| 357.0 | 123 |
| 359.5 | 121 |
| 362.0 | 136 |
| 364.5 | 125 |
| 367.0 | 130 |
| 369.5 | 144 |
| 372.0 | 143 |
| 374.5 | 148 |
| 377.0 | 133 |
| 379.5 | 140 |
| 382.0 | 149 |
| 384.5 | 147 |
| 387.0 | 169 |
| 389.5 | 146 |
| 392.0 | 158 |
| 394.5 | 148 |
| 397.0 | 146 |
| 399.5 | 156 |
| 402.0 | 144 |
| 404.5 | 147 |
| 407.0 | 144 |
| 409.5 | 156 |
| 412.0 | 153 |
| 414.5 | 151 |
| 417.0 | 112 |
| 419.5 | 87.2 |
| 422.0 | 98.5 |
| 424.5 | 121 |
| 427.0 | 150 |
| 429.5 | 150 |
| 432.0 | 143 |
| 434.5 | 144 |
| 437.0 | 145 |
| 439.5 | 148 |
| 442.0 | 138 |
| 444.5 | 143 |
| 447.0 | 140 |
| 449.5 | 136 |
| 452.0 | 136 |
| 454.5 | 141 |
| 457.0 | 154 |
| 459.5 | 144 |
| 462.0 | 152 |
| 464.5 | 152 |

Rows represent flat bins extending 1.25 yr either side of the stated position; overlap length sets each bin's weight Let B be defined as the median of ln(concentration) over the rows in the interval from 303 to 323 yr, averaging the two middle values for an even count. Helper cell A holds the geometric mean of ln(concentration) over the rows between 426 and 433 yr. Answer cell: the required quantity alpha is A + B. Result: 9.66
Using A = 4.99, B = 4.67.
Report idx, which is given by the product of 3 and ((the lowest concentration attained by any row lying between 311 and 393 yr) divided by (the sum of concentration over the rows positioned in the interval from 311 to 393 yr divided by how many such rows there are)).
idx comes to 2.49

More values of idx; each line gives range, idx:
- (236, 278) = 2.68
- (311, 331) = 2.79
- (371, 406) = 2.69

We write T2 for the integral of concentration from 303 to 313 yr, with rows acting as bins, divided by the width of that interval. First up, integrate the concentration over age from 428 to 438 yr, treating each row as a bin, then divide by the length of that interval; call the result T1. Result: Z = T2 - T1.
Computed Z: -37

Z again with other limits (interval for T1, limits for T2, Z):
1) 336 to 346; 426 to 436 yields 35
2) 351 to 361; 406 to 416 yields 31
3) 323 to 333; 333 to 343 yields -8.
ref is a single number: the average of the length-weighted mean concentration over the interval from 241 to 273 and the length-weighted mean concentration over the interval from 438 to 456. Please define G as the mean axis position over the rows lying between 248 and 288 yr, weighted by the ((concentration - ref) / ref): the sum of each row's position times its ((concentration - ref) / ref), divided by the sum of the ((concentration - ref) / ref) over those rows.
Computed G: 266.0 yr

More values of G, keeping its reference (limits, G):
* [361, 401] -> 385.1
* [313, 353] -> 330.8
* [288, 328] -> 307.5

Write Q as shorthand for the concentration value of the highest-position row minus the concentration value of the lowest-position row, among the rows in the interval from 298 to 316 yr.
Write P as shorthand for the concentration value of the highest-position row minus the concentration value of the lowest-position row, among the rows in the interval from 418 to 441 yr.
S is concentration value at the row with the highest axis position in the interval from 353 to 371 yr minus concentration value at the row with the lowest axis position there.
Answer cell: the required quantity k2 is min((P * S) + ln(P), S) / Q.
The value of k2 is -17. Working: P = 61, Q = -2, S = 34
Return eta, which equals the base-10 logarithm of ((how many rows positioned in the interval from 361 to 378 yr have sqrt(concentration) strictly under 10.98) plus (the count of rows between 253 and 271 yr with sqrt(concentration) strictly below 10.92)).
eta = 0.85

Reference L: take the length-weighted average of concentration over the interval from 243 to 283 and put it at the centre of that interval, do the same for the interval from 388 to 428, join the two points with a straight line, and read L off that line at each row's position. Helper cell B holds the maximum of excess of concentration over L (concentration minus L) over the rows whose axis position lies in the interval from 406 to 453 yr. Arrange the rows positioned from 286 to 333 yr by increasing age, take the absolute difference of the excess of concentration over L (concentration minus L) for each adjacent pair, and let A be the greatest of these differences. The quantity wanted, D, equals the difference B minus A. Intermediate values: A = 16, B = 17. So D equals 1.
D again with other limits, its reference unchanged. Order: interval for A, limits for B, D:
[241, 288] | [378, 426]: 9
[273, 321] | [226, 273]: -1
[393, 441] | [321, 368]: -34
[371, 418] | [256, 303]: -33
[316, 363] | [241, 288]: 0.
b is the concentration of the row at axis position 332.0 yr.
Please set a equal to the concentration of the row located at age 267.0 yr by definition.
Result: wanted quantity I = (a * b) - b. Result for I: 12376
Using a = 105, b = 119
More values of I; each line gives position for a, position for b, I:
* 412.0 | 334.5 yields 18088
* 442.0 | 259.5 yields 14522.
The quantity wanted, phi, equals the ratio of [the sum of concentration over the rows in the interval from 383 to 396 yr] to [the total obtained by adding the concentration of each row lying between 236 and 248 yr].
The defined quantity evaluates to 1.38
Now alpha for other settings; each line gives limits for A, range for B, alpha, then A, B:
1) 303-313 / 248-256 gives 9.44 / 4.68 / 4.75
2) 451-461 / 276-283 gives 9.72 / 4.97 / 4.75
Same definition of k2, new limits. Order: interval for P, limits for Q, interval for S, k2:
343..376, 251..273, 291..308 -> 74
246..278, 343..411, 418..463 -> 2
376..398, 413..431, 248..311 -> -19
